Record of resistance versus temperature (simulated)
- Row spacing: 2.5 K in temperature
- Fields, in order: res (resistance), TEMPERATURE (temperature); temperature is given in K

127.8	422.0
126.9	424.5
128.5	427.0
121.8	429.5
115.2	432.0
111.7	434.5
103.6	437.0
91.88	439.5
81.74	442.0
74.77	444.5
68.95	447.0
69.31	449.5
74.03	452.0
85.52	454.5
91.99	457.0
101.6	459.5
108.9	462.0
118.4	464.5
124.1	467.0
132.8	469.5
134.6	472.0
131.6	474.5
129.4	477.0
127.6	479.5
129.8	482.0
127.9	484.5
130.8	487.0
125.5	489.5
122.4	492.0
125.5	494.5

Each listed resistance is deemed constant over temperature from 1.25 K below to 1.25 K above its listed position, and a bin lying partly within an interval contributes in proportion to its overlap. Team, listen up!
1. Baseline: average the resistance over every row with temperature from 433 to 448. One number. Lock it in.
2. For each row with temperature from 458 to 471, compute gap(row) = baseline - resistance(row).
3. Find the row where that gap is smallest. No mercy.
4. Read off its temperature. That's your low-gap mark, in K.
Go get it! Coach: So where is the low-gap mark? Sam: 469.5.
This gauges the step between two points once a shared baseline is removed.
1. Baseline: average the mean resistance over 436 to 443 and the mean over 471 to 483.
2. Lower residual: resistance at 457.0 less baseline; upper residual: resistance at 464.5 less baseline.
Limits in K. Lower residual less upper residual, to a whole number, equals -26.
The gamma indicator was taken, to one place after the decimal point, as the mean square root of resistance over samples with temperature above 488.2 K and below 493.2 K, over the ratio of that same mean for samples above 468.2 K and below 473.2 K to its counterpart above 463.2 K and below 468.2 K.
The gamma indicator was 10.6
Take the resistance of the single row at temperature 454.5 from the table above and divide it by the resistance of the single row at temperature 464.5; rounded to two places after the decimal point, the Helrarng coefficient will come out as 0.72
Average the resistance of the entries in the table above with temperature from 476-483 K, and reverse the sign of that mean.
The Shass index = -129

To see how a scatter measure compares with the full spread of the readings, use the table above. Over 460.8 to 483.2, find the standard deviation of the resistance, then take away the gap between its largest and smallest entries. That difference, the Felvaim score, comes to -18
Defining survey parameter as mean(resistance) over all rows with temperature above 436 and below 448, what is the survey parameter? 84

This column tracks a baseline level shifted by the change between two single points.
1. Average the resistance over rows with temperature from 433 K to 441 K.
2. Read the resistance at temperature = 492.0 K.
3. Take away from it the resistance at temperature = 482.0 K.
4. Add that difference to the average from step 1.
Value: 95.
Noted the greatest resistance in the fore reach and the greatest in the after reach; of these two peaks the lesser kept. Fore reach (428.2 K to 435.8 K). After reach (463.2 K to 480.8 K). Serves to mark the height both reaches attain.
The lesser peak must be 122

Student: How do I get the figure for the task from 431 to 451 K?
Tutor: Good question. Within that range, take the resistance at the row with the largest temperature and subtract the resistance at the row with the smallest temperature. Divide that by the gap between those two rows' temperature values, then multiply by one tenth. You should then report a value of -0.3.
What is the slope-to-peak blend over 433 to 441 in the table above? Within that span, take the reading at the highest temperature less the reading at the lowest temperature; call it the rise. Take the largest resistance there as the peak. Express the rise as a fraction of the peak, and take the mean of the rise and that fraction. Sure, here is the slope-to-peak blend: -10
